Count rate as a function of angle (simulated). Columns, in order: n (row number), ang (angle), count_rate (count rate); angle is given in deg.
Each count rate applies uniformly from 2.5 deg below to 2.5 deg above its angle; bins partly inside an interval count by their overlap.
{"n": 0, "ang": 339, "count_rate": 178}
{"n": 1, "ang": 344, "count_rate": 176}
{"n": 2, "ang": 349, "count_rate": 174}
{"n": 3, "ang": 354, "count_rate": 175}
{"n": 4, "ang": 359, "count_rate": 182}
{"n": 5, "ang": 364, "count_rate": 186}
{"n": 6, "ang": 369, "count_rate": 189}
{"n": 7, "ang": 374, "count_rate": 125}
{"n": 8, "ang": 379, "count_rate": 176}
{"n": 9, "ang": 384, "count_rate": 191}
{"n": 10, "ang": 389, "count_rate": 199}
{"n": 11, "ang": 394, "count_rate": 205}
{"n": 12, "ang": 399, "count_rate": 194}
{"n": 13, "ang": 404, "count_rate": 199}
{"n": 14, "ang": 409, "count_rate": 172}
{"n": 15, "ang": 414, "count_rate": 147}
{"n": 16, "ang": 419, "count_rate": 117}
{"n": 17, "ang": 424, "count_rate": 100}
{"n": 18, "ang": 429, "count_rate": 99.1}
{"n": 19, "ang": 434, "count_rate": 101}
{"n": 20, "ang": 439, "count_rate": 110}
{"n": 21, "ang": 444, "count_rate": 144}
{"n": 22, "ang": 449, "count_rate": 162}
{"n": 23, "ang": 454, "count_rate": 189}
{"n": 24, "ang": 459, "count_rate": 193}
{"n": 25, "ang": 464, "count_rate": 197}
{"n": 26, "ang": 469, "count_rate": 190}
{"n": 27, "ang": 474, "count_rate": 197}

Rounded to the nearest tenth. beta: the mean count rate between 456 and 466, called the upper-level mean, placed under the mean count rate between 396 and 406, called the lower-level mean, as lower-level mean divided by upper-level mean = 1.0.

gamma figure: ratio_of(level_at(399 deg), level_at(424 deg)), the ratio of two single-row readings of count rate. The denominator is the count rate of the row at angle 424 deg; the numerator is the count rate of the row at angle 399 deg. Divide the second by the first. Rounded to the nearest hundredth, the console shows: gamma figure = 1.94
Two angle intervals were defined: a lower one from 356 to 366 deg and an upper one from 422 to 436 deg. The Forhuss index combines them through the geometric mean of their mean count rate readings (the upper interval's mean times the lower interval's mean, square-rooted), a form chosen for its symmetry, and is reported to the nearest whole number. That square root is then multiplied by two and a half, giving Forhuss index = 339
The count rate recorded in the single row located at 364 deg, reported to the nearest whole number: 186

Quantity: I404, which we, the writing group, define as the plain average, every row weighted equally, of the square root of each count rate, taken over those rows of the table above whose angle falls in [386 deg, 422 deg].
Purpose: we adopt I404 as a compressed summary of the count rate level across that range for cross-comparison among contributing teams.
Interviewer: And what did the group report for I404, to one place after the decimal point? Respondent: 13.2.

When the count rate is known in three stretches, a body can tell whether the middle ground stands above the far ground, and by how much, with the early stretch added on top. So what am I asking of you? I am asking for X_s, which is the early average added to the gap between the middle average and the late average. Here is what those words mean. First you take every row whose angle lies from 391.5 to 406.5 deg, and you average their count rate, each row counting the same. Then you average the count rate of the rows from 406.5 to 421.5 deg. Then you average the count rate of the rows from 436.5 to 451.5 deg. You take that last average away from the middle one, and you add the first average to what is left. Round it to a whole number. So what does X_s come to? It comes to 206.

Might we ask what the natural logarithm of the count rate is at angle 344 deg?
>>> 5.17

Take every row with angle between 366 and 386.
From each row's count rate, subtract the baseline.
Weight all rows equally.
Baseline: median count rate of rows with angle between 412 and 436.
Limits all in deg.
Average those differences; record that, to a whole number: 69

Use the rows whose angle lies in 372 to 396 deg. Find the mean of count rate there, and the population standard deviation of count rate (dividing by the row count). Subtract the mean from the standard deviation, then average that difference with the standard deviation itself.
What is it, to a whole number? -61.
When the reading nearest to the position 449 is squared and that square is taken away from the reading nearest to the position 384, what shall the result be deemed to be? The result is -26053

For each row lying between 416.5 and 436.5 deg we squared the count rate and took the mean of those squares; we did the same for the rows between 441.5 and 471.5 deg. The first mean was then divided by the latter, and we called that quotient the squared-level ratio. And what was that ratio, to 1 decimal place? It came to 0.3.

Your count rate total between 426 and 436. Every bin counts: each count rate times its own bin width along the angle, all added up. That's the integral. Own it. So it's 1000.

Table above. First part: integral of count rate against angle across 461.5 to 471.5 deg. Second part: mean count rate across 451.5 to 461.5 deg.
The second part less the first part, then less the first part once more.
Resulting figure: -3679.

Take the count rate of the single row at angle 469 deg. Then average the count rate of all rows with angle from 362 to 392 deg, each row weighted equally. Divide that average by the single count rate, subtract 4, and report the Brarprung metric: -3.06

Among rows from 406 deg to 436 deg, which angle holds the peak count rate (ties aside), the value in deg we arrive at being 409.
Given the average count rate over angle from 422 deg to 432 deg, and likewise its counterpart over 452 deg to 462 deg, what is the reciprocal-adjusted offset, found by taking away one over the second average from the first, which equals 100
